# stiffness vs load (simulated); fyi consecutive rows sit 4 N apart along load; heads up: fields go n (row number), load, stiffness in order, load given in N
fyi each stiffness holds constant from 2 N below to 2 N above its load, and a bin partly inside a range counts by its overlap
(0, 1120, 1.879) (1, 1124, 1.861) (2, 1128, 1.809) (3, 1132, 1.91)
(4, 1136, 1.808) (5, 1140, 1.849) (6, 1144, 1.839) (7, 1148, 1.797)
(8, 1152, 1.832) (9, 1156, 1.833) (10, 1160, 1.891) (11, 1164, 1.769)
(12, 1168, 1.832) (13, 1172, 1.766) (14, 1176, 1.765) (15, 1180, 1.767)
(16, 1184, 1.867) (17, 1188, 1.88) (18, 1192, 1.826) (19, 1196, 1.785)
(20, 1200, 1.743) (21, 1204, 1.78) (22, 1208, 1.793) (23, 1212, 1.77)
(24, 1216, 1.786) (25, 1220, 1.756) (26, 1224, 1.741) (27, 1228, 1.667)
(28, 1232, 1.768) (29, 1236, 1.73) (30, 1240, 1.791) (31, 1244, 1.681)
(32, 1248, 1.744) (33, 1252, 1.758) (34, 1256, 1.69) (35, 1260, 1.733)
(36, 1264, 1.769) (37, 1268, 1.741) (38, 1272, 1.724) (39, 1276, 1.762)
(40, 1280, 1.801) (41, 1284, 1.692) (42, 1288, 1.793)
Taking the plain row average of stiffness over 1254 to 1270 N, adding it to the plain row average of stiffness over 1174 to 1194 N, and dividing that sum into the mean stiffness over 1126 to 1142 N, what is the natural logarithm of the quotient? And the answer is -0.656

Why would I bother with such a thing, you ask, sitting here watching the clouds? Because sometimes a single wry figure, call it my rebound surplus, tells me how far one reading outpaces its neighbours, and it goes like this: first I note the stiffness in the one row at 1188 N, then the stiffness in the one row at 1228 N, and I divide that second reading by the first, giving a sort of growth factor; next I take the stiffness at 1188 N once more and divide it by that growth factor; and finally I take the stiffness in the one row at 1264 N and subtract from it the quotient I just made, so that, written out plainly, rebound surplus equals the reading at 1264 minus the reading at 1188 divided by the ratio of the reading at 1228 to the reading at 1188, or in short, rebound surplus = -0.35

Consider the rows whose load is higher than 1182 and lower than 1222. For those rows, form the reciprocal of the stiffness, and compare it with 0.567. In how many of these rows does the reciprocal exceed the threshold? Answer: 2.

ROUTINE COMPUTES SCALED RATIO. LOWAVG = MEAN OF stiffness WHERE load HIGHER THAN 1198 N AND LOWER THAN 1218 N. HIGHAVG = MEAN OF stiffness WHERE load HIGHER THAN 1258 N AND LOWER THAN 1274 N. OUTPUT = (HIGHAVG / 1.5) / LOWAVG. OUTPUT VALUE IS 0.654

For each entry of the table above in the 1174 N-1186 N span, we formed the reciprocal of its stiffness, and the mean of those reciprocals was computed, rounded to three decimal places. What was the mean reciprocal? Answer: 0.556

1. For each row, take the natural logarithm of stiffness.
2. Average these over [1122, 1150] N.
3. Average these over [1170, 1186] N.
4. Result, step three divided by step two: 0.96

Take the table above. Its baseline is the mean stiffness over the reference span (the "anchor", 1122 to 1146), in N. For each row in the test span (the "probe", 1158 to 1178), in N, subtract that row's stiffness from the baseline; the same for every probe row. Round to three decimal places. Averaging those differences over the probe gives 0.041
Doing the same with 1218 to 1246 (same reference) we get 0.113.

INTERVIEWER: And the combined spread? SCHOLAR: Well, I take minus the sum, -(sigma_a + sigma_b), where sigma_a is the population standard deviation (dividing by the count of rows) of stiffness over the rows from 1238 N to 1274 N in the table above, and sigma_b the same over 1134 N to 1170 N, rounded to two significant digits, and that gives -0.066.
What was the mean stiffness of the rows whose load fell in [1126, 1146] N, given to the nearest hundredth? 1.84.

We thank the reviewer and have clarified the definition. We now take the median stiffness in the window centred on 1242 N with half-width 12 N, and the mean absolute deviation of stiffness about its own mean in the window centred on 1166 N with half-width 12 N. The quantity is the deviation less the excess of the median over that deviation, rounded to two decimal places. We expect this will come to -1.67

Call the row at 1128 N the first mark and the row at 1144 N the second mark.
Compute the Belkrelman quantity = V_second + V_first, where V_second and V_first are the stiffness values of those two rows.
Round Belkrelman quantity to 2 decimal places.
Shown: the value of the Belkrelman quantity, 3.65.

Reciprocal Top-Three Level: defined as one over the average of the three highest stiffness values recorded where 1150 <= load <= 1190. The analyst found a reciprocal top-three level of 0.532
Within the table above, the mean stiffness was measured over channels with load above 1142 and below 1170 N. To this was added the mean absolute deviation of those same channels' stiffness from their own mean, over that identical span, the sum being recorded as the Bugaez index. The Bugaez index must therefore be 1.85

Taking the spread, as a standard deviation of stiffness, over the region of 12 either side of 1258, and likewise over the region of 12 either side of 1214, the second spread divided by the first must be 0.72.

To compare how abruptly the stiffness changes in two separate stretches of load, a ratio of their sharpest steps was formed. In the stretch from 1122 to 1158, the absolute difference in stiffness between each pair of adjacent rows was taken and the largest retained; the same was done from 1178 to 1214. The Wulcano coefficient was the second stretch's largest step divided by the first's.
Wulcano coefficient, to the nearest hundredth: 0.98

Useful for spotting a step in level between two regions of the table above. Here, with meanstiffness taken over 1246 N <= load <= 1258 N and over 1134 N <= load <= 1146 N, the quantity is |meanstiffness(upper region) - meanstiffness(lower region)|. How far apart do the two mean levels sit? 0.10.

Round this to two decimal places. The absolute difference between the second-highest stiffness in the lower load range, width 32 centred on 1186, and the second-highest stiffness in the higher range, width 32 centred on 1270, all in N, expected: 0.10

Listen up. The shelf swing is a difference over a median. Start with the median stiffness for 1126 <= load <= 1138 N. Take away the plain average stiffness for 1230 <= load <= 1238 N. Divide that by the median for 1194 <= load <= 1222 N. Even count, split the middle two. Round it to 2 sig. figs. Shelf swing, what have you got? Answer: 0.034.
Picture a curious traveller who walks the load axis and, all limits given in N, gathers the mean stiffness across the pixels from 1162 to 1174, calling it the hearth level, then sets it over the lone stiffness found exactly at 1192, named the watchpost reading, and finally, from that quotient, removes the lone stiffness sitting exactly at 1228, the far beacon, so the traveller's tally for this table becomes -0.69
